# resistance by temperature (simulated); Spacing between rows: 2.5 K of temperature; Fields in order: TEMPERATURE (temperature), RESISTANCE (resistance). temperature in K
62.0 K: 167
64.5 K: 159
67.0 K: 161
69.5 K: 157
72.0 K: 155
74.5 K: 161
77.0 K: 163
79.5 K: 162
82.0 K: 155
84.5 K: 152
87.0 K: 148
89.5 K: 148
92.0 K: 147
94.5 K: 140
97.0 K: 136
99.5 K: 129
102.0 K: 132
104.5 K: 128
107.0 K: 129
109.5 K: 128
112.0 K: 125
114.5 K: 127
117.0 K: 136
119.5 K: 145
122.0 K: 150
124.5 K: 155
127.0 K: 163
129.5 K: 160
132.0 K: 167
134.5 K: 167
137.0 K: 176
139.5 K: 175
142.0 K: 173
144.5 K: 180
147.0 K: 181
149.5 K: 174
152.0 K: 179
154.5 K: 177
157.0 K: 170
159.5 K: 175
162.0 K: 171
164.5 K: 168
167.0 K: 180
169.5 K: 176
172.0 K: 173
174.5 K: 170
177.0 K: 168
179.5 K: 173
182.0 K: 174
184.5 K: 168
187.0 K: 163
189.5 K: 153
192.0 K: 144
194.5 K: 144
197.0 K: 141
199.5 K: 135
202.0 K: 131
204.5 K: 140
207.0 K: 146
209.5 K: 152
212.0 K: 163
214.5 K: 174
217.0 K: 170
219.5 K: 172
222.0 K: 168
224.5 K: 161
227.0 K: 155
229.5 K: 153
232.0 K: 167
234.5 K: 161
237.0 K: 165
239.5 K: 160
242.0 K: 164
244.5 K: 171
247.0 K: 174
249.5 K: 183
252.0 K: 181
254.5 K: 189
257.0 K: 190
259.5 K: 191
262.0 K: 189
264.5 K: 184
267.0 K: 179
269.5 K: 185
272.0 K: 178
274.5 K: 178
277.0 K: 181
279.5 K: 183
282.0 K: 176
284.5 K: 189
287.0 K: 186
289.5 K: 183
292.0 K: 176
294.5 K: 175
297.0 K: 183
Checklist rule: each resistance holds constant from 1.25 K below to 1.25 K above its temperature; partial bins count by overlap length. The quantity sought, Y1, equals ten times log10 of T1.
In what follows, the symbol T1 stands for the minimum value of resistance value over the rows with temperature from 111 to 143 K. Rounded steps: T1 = 125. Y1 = 21.0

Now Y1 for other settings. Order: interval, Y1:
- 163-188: 22.1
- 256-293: 22.5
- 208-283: 21.8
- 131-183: 22.2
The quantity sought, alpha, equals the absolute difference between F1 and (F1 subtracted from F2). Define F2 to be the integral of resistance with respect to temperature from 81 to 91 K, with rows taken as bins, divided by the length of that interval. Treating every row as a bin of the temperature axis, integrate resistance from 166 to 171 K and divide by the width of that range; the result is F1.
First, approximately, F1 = 178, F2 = 151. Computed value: 205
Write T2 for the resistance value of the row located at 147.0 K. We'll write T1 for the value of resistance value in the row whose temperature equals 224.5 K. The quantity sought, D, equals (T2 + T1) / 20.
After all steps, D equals 17.1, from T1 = 161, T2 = 181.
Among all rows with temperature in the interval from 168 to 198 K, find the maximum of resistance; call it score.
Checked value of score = 176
